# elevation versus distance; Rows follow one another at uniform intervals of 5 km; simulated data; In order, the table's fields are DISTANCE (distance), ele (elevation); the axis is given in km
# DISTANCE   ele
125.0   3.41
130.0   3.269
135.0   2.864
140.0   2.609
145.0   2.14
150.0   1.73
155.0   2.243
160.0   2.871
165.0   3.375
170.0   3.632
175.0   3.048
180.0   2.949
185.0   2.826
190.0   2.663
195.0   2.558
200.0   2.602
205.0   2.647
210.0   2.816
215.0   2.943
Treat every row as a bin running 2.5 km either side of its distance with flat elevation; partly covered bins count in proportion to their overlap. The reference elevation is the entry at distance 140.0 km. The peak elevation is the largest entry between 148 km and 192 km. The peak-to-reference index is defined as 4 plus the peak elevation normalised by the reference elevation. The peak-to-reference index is 5.39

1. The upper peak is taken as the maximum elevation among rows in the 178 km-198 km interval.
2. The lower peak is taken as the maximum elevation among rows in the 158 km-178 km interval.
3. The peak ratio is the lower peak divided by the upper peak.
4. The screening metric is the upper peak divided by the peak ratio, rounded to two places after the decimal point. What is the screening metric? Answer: 2.39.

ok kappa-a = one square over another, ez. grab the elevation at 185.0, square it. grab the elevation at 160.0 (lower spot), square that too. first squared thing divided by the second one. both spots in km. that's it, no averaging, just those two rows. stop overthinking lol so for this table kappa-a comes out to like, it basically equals 1.0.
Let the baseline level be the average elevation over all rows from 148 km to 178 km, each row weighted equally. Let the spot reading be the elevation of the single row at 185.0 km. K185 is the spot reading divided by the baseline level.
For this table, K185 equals 1.00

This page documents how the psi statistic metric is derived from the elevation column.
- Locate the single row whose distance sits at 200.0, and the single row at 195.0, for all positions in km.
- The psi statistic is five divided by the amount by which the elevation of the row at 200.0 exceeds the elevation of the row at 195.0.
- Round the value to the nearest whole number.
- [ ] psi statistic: 114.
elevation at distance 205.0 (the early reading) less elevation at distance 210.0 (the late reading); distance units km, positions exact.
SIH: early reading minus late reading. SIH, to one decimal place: -0.2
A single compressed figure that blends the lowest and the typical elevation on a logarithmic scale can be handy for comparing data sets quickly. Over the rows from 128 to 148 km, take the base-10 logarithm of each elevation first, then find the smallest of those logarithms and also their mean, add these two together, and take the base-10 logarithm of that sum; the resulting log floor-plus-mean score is -0.12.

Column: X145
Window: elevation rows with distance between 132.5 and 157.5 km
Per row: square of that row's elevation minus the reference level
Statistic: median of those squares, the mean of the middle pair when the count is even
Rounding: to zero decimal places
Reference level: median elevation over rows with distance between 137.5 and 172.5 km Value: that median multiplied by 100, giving 13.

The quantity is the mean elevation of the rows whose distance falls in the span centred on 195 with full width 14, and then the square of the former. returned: 7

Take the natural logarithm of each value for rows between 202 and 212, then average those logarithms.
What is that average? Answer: 1.00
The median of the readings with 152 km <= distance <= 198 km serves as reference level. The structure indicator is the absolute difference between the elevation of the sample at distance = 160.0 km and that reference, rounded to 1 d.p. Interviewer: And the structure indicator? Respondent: 0.0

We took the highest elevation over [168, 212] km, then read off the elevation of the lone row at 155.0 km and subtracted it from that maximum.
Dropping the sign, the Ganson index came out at 1.4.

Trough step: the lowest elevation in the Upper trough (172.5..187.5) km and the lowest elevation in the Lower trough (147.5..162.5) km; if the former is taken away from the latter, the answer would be -1.1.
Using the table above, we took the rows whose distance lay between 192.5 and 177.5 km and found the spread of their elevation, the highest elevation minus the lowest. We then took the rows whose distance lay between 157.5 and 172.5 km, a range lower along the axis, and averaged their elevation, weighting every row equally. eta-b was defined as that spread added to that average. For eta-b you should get 3.6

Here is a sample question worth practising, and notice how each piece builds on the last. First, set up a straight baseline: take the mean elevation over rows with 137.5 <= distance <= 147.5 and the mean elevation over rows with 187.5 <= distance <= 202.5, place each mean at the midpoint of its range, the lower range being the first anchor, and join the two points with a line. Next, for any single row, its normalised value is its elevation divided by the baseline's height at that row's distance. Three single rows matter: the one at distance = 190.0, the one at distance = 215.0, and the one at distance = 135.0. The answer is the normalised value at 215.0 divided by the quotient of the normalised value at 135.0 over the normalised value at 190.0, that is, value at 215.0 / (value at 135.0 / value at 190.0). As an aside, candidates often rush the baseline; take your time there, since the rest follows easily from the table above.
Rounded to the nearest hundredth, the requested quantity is 0.92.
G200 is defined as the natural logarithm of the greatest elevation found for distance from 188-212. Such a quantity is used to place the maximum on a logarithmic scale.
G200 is 1.04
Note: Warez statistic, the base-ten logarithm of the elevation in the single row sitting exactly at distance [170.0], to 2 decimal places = 0.56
